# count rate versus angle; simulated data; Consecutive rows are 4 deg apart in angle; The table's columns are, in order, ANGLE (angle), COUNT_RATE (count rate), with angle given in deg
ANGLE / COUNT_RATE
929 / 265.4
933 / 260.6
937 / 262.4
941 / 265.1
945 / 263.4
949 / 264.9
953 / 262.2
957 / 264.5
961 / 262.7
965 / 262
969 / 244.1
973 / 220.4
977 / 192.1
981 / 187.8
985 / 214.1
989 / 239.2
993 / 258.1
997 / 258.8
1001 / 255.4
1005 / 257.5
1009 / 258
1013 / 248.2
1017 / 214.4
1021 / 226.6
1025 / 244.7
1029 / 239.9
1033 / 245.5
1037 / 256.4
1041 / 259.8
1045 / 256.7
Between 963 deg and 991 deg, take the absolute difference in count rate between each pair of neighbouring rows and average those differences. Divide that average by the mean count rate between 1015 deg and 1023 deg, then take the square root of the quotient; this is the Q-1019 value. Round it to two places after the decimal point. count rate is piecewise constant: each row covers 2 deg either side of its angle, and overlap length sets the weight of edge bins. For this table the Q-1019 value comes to 0.31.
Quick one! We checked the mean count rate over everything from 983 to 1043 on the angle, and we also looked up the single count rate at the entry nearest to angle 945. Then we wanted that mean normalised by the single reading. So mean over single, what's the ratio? 0.93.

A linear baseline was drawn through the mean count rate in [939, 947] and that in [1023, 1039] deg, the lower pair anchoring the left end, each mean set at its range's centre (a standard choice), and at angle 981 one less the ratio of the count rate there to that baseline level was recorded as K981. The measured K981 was 0.27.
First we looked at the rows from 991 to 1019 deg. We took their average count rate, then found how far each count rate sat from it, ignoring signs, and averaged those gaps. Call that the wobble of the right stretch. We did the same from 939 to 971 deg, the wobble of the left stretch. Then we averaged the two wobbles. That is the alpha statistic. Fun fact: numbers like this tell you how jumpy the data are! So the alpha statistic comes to 7.5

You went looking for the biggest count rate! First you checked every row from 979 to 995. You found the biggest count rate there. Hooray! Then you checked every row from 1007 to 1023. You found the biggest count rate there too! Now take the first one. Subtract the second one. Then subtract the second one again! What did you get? -258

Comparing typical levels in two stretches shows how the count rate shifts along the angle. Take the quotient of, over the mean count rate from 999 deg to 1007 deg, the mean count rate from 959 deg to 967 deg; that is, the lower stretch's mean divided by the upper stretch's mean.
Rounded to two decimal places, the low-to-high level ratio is 1.02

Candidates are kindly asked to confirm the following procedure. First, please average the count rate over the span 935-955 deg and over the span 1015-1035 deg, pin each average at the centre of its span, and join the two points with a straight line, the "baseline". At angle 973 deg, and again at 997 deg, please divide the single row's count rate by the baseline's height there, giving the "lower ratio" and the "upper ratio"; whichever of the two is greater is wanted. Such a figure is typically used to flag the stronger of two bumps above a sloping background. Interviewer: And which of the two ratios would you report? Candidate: 1.06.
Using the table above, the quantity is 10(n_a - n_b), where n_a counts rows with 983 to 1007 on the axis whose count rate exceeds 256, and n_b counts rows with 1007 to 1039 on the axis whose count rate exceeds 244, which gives -20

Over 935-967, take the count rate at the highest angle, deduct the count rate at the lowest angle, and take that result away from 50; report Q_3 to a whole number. 50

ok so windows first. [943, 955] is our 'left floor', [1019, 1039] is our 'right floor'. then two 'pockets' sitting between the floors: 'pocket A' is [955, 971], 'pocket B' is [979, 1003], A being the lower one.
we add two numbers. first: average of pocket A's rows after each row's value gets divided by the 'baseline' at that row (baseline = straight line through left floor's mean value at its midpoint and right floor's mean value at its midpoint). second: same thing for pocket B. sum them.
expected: 1.93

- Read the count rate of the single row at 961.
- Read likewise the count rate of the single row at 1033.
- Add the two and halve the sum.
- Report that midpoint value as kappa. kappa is 254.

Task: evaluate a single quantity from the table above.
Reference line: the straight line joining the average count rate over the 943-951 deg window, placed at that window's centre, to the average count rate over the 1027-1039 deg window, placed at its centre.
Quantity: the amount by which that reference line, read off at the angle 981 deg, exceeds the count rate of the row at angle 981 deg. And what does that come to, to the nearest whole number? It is 70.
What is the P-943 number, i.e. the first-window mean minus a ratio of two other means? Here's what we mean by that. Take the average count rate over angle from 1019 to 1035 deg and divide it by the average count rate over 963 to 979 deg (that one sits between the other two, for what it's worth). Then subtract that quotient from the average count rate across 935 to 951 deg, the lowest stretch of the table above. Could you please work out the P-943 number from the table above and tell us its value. 263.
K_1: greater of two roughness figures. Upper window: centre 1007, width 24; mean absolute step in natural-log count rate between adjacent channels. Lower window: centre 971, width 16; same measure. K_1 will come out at 0.103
